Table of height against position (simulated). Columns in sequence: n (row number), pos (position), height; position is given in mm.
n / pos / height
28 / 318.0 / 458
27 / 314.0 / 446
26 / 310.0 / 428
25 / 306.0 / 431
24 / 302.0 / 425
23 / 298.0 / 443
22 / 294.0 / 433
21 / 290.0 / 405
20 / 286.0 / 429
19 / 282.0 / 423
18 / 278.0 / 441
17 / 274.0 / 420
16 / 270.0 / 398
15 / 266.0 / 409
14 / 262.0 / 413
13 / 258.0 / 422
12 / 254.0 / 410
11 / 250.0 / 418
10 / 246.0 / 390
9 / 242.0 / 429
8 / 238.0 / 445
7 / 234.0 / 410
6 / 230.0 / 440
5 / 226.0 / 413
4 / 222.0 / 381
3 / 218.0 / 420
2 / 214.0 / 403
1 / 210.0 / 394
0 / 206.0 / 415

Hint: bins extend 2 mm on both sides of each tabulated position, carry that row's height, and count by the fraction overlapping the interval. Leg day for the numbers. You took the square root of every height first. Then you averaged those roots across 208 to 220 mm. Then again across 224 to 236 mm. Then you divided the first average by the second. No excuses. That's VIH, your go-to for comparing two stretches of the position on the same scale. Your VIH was 0.9817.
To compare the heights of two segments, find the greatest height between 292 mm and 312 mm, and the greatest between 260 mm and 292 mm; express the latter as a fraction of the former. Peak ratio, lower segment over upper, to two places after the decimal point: 1.00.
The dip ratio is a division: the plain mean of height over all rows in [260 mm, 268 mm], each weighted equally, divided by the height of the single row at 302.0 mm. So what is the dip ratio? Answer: 0.97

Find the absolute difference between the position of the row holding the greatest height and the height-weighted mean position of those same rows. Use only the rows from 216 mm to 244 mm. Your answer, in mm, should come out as 7.8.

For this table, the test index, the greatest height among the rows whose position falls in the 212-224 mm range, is 420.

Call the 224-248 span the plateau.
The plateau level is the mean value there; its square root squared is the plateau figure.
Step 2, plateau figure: 421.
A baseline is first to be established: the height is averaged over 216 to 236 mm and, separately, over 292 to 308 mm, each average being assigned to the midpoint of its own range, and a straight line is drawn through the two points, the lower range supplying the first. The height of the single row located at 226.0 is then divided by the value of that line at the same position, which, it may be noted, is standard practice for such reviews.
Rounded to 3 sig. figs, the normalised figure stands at 1.00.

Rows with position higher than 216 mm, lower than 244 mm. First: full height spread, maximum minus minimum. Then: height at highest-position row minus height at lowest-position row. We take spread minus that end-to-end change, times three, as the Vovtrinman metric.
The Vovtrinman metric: 165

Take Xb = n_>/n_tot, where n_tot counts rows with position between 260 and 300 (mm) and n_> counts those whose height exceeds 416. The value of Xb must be 0.60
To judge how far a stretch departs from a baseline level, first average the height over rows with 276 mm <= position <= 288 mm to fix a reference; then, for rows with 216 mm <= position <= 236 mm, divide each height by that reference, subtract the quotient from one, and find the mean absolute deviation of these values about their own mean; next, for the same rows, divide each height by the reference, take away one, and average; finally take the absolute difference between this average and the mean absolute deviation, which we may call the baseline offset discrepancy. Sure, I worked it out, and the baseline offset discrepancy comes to 0.074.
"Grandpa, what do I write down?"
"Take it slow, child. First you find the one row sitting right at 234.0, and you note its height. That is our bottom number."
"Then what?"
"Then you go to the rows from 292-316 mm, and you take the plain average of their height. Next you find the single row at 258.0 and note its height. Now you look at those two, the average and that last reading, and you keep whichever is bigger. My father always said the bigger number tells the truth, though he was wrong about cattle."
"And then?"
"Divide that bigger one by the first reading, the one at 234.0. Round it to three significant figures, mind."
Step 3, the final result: 1.06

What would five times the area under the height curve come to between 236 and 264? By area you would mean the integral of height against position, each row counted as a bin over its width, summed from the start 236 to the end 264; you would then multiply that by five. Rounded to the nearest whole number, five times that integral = 58540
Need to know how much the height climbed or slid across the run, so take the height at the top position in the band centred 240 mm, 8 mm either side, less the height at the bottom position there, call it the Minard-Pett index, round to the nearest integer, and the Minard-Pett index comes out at -20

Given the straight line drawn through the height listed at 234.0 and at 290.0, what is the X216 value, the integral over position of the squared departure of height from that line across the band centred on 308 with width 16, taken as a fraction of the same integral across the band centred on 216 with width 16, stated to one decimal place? 2.7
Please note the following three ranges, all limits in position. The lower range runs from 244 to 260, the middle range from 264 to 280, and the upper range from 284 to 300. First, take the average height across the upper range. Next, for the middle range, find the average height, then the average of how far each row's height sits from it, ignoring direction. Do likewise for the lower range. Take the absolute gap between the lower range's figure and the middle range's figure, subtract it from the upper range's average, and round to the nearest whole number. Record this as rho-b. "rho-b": 424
